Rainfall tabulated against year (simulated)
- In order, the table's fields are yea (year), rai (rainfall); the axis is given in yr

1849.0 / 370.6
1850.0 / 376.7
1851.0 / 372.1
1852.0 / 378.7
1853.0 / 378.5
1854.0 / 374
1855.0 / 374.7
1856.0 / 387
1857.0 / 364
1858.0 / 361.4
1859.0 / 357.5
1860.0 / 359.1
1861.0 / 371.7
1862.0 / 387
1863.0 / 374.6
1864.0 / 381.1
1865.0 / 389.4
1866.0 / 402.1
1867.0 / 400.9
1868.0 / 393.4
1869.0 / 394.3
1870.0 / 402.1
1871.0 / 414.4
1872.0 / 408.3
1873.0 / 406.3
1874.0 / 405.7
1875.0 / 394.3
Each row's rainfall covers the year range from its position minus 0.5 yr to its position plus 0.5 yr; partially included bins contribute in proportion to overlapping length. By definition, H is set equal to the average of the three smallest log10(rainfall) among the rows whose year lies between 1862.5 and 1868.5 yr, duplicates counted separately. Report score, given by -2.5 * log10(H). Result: -1.03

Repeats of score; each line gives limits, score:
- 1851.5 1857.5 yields -1.02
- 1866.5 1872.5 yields -1.04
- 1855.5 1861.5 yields -1.02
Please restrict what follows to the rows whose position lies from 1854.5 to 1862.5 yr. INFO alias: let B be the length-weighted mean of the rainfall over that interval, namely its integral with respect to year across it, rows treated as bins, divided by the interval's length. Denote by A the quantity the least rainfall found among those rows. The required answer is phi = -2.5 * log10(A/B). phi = 0.038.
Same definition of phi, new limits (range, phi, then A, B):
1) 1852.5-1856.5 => 0.013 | 374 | 379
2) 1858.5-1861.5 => 0.016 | 357.5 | 363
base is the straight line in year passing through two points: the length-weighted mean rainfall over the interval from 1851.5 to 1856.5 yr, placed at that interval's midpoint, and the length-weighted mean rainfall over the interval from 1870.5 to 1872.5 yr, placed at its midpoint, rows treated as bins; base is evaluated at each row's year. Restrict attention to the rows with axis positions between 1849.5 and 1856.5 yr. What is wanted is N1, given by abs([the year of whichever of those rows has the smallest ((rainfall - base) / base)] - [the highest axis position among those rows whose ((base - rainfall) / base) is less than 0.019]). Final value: 1 yr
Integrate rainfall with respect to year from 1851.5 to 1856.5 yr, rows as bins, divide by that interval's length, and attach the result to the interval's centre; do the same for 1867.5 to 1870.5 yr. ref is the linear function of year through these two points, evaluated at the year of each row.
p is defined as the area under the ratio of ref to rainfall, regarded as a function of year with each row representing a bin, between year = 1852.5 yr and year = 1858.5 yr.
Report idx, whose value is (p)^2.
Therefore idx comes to 37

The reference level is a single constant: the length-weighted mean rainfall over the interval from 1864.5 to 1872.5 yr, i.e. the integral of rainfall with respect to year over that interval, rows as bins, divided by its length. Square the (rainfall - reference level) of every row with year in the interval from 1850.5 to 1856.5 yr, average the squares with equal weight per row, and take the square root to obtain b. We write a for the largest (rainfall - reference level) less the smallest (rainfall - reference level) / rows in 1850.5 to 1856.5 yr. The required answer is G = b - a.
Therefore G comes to 9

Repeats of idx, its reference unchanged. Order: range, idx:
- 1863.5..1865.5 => 4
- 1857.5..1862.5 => 28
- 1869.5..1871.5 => 4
